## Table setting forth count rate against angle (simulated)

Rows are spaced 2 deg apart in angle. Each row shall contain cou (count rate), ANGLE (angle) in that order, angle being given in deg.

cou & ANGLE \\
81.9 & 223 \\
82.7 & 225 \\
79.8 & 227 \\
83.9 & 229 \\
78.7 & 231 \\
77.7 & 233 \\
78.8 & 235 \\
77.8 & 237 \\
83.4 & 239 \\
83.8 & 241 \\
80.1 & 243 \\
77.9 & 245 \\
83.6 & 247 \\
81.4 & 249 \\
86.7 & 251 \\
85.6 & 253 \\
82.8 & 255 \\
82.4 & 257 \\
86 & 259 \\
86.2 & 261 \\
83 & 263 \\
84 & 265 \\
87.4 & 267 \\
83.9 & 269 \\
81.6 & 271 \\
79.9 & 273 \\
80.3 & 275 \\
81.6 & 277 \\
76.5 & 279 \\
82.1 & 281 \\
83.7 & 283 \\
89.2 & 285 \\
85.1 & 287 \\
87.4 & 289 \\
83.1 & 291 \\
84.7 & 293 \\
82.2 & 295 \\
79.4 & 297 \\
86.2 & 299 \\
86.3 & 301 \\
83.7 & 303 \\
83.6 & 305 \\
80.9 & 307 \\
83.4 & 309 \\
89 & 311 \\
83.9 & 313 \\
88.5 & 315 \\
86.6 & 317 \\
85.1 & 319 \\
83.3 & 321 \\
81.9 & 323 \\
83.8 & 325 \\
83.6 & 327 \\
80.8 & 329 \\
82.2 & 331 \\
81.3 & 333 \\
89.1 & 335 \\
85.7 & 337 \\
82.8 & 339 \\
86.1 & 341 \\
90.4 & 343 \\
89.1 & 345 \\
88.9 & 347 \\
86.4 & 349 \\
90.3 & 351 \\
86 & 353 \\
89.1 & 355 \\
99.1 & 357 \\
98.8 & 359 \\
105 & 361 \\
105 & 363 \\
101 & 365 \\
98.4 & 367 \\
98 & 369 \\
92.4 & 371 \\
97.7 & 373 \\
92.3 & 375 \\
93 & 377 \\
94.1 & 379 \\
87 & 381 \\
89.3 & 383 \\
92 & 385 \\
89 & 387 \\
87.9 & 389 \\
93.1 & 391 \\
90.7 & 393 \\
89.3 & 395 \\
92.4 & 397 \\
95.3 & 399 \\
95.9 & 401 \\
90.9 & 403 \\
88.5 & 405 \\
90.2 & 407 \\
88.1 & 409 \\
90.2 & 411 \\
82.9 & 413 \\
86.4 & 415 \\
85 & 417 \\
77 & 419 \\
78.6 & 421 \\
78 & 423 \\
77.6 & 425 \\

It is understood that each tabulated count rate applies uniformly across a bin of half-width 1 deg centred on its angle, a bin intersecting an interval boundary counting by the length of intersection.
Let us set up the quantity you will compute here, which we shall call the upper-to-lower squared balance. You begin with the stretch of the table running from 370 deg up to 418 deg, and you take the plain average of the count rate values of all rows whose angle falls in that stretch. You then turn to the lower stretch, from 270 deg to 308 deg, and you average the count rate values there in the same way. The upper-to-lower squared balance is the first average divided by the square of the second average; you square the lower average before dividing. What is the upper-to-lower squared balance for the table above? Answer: 0.0131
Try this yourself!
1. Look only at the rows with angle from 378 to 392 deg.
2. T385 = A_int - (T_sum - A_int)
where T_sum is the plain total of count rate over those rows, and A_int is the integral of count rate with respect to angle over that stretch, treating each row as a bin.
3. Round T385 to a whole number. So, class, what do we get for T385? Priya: 1897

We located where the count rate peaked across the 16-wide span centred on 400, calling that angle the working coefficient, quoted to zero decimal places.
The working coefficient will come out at 401 deg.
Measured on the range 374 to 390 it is 379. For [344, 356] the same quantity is 351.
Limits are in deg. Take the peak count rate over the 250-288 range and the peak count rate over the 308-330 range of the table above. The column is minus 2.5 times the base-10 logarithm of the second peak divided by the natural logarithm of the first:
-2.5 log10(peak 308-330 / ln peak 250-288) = -3.24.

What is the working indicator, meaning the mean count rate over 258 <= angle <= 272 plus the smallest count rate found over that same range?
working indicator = 166.2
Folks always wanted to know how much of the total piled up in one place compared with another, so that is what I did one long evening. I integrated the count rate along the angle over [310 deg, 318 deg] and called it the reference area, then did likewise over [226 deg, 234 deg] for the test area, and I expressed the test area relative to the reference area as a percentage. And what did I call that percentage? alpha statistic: 92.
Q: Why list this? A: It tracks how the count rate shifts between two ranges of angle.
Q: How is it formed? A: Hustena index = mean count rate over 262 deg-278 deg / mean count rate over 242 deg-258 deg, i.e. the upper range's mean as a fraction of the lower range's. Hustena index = 1.00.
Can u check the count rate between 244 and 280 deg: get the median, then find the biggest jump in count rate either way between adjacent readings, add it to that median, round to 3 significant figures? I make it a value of 88.6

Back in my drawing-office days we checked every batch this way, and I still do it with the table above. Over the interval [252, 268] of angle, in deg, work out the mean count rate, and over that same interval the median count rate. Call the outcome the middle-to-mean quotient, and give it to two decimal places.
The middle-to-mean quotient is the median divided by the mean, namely 1.00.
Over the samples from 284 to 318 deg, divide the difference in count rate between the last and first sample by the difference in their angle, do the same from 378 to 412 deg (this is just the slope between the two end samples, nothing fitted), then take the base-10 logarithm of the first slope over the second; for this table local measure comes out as -0.18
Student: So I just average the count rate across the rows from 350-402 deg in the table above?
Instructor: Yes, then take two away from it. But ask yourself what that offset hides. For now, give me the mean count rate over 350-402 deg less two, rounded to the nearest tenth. 91.9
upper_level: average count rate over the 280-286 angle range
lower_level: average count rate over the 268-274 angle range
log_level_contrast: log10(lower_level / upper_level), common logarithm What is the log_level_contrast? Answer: -0.017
